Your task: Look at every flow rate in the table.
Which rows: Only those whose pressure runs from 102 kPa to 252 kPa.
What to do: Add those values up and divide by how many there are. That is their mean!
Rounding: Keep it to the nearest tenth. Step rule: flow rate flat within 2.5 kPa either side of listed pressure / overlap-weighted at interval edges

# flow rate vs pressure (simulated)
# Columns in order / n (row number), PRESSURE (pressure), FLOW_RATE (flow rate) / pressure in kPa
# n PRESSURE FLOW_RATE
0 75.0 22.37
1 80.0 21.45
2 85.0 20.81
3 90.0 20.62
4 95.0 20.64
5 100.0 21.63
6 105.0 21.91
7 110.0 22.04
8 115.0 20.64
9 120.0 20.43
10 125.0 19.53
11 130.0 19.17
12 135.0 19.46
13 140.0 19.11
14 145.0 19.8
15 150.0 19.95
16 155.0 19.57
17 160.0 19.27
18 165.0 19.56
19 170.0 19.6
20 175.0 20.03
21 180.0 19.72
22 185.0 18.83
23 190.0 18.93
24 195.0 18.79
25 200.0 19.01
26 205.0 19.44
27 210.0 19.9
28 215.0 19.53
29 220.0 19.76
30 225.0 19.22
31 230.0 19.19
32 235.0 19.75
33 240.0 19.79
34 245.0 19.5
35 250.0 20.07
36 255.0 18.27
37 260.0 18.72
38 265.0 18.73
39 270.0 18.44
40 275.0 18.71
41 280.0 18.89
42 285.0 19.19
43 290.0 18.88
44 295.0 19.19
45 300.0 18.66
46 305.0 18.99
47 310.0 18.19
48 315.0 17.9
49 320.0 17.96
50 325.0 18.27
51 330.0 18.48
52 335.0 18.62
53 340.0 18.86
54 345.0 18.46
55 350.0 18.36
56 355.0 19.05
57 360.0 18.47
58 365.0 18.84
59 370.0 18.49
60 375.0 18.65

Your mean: 19.7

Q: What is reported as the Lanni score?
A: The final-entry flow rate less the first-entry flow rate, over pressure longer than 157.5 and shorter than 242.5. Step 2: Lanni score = 0.5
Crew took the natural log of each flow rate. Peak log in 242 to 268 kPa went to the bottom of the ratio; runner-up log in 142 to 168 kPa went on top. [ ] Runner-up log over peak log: 1.00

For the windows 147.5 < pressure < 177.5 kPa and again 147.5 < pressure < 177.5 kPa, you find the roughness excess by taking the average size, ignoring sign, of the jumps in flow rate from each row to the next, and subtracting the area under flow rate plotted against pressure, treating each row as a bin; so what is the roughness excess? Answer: -590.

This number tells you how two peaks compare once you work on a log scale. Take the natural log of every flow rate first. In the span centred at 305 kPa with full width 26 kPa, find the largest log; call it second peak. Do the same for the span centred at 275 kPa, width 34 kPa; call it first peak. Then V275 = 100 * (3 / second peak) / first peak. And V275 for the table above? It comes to 34.4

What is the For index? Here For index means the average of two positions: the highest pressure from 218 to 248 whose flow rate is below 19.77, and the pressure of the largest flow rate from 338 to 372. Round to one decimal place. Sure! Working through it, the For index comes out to 300.0 kPa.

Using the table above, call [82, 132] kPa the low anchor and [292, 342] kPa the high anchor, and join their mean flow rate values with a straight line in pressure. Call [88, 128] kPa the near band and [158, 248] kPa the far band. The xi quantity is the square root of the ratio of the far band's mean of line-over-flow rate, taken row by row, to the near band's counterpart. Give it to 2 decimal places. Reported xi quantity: 1.01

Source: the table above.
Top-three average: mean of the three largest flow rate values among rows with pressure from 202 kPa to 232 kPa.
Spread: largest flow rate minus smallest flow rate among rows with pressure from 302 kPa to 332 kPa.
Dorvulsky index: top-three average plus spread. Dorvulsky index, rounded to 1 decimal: 20.8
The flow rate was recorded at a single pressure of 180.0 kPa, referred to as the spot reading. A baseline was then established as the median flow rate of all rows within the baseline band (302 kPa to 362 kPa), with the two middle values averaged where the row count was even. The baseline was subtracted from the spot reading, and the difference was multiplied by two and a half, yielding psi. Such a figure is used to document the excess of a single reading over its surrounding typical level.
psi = 3.1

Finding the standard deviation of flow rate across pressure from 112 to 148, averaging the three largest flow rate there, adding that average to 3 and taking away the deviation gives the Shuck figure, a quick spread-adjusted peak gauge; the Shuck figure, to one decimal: 22.7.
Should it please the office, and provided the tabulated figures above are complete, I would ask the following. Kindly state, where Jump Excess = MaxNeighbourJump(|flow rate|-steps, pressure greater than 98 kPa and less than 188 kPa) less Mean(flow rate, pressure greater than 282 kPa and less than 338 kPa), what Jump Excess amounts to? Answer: -17.2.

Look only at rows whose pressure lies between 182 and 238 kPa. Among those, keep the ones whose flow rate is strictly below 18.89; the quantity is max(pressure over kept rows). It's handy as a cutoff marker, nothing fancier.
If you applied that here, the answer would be 195.0 kPa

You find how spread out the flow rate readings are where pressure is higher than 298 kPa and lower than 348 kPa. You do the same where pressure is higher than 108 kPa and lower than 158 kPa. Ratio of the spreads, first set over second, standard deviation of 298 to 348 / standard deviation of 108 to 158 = 0.41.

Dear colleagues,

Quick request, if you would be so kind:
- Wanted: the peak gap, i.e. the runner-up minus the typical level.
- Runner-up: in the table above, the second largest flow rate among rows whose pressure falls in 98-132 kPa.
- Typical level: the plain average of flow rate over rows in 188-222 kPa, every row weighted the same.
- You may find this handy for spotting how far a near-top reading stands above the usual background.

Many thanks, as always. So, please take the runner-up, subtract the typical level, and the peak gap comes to 2.6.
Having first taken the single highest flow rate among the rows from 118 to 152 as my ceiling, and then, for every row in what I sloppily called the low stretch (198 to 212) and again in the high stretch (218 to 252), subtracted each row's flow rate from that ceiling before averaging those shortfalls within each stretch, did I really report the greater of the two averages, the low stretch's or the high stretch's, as 0.98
